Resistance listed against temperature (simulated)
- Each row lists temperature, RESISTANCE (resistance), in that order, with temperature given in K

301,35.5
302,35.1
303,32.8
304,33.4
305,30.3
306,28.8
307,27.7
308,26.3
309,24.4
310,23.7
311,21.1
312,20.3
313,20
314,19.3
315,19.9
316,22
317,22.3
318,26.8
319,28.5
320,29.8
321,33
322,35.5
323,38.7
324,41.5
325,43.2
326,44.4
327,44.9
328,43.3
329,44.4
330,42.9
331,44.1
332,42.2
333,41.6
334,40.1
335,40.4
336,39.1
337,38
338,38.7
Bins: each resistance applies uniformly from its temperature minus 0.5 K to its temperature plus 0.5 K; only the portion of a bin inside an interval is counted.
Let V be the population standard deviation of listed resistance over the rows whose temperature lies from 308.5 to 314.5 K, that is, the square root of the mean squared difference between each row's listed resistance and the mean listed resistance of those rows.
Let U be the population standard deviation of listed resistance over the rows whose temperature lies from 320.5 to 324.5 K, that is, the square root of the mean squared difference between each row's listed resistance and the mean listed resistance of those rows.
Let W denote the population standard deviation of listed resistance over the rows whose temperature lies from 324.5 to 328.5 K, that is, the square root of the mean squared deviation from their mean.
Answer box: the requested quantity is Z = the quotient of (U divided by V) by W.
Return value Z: 2.32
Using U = 3.2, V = 1.9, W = 0.7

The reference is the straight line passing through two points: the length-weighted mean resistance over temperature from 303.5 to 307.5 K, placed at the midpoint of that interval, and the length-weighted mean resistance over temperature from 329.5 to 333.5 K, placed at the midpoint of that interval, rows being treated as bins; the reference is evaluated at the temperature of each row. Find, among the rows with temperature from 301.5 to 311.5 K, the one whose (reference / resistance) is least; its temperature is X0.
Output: 302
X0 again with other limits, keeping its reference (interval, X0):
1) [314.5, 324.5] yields 324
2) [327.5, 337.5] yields 329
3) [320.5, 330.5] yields 326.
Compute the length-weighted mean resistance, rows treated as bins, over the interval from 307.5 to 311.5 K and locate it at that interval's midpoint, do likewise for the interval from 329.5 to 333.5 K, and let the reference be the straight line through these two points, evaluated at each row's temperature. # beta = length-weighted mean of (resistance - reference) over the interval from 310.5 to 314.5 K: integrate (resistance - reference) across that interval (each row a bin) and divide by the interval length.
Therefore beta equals -6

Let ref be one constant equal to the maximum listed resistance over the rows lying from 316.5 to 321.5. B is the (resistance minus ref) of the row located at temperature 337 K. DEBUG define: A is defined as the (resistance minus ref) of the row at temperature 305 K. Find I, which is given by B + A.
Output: 2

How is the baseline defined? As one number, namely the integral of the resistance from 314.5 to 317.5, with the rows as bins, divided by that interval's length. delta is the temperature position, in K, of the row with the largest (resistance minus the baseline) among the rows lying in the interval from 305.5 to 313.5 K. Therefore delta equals 306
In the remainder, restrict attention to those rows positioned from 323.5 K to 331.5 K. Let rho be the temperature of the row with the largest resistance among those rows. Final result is 327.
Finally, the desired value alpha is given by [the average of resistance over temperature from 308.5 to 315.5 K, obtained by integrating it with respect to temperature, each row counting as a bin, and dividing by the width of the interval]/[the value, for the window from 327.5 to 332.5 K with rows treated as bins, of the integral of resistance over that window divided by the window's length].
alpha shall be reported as 0.5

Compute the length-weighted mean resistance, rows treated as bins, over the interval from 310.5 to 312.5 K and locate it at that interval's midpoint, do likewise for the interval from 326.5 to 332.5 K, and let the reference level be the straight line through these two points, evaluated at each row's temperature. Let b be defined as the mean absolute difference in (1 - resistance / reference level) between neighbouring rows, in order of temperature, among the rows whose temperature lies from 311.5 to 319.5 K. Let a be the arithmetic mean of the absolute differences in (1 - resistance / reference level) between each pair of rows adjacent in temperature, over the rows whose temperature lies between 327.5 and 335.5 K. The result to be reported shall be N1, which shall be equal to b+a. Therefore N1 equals 0.09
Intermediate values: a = 0.034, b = 0.052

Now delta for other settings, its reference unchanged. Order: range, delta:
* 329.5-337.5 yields 331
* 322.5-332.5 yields 327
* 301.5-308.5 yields 302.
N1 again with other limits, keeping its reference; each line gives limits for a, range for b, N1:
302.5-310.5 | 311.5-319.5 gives 0.35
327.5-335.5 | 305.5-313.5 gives 0.21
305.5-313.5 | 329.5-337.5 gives 0.21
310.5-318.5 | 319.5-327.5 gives 0.10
